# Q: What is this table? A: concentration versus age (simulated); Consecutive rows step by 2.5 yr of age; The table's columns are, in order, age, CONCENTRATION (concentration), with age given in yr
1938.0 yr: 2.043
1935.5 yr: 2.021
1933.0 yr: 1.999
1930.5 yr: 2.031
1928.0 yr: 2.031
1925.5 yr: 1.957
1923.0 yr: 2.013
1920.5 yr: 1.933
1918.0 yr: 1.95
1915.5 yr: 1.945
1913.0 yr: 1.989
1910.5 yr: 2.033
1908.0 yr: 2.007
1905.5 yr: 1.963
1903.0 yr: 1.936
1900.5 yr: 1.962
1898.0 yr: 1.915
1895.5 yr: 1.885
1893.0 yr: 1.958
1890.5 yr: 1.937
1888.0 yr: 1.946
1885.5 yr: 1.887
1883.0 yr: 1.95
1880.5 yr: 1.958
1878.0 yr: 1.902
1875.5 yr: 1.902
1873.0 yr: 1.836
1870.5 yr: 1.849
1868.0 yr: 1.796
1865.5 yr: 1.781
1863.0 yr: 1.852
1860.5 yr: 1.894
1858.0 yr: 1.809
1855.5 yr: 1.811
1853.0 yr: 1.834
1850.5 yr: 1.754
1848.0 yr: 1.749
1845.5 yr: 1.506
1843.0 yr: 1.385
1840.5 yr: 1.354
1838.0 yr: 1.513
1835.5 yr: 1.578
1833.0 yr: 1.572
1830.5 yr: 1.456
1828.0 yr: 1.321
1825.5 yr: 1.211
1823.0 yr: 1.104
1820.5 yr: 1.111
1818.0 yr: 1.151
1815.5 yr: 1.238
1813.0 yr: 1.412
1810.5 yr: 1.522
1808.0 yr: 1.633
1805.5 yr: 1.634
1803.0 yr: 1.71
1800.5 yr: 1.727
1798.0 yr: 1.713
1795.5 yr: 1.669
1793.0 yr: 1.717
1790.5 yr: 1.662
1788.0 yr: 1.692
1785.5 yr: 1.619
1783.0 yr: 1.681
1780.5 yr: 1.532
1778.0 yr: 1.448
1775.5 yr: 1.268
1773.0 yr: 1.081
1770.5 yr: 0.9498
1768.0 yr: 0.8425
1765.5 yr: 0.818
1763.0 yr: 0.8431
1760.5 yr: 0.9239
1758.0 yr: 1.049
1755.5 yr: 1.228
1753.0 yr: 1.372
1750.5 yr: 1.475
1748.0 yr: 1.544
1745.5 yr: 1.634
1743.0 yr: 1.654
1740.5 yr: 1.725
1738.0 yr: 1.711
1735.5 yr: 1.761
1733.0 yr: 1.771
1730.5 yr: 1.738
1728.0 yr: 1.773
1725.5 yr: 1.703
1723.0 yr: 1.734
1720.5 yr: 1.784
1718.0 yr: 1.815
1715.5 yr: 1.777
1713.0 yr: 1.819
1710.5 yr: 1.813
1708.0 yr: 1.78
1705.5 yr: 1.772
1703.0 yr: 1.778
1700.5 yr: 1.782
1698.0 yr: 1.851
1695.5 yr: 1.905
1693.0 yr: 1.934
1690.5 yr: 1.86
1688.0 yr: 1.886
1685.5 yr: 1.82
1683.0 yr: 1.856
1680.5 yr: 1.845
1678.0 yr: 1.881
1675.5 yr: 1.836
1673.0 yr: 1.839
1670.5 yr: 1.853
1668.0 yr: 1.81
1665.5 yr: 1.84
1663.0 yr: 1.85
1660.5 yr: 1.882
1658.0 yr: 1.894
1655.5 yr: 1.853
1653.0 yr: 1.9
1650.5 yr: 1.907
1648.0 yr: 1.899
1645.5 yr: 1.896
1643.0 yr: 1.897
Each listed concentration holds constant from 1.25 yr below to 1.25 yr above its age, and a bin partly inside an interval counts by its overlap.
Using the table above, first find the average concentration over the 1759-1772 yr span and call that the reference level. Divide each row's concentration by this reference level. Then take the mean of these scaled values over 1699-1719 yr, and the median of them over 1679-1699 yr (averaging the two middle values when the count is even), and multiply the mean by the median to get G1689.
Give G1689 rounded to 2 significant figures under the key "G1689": 4.3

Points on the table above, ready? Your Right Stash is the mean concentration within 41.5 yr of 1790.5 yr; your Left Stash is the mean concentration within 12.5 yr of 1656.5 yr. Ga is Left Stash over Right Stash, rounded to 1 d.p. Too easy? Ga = 1.4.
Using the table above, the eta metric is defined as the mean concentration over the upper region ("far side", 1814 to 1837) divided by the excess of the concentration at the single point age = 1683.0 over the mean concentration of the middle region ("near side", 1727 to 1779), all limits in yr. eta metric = 2.6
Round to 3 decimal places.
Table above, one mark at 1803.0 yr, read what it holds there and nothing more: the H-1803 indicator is 1.710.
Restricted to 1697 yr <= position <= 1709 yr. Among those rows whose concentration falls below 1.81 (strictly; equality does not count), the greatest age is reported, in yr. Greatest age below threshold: 1708.0 yr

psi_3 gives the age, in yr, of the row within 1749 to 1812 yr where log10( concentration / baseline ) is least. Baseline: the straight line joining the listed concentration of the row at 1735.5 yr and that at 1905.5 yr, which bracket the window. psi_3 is 1765.5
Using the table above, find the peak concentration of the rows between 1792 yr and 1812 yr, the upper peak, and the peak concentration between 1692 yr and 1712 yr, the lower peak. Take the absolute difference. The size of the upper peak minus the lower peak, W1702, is 0.2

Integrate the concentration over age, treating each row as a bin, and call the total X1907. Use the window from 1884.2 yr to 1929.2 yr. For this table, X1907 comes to 88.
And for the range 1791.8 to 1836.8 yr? 66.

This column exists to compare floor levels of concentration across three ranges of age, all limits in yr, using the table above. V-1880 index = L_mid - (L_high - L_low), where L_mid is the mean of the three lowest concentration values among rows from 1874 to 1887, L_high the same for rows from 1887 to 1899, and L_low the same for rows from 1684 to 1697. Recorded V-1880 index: 1.84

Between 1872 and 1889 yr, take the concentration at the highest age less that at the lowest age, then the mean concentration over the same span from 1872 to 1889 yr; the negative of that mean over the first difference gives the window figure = -17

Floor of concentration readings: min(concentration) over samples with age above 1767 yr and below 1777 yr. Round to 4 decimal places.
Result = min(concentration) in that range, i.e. 0.8425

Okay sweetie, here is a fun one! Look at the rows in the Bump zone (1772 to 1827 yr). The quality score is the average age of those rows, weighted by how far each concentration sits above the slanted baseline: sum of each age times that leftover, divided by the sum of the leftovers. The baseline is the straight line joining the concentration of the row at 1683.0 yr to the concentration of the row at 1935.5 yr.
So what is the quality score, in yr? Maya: 1802.4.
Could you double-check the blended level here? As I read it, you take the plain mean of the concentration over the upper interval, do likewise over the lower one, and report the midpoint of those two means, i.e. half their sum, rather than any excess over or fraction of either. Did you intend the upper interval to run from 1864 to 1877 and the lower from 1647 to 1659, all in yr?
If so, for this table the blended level 1.86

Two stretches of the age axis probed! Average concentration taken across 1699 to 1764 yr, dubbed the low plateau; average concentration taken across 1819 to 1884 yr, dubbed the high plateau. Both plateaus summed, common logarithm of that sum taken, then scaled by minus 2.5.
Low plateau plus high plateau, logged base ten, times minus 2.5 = -1.28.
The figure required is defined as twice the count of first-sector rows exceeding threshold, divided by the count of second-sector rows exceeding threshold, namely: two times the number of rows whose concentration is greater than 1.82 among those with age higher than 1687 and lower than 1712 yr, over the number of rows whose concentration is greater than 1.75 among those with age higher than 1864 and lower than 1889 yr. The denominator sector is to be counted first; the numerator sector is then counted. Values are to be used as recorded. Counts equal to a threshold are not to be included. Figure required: 1.0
